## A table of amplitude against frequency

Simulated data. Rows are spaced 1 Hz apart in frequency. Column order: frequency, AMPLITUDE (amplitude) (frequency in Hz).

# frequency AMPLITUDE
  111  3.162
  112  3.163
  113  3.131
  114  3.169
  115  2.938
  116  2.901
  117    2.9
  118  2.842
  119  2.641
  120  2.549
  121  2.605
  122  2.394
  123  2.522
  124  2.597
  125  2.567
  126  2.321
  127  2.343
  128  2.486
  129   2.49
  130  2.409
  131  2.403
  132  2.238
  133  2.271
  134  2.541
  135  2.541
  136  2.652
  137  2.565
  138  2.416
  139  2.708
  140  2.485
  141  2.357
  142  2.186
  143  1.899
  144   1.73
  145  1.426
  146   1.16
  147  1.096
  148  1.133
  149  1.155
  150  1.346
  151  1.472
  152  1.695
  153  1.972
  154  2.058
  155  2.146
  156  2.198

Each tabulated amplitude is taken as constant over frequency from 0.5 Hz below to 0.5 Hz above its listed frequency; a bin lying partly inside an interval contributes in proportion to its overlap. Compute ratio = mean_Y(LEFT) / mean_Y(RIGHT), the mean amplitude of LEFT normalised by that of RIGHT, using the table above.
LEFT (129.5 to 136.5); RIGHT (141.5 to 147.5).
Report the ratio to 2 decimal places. 1.54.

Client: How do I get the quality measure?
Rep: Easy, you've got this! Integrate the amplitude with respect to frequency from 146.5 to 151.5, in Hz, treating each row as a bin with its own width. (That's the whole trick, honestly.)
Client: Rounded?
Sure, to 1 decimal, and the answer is 6.2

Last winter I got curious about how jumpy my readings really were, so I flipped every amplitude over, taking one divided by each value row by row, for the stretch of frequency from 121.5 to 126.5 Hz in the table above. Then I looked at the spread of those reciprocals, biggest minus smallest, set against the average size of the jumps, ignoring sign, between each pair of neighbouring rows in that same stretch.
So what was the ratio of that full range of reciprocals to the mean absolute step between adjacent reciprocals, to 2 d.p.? 2.33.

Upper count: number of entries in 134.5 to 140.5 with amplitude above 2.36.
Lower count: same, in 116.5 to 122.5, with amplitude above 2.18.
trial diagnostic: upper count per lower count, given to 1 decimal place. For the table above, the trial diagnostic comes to 1.0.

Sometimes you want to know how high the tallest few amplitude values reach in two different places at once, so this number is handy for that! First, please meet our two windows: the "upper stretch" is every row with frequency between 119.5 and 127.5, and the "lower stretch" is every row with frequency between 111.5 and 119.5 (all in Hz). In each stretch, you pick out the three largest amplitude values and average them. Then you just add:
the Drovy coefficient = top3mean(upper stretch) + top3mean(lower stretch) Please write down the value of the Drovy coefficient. 5.7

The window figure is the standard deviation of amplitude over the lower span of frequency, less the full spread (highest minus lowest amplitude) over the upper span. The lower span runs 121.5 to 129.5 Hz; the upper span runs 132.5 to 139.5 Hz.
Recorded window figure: -0.34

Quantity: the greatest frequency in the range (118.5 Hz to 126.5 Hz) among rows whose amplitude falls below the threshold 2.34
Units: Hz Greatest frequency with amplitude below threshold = 126 Hz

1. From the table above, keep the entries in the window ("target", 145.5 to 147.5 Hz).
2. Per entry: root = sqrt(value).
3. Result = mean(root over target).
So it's 1.06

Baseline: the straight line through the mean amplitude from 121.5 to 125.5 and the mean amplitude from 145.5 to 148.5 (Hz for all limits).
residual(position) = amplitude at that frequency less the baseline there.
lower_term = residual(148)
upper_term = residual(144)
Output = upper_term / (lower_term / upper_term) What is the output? 2.9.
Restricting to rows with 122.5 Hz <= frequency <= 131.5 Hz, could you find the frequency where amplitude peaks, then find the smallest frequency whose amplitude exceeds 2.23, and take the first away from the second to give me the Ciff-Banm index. -1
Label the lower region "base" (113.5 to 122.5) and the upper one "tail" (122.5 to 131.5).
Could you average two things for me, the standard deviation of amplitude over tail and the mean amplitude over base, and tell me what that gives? 1.43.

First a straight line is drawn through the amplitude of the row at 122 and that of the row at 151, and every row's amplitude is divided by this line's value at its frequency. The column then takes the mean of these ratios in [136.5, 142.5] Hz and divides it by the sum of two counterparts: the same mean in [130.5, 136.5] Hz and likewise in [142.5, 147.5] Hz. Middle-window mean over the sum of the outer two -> 0.64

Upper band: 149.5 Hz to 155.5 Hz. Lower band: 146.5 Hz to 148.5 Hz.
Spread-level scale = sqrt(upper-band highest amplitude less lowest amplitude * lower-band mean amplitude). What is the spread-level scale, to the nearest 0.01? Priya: 0.94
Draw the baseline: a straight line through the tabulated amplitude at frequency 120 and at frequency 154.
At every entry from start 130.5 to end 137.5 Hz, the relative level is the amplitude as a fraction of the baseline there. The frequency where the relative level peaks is 136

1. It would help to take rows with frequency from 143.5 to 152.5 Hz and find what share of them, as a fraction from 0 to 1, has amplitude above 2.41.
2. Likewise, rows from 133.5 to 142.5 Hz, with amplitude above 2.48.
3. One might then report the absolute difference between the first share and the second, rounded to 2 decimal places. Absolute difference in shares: 0.67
